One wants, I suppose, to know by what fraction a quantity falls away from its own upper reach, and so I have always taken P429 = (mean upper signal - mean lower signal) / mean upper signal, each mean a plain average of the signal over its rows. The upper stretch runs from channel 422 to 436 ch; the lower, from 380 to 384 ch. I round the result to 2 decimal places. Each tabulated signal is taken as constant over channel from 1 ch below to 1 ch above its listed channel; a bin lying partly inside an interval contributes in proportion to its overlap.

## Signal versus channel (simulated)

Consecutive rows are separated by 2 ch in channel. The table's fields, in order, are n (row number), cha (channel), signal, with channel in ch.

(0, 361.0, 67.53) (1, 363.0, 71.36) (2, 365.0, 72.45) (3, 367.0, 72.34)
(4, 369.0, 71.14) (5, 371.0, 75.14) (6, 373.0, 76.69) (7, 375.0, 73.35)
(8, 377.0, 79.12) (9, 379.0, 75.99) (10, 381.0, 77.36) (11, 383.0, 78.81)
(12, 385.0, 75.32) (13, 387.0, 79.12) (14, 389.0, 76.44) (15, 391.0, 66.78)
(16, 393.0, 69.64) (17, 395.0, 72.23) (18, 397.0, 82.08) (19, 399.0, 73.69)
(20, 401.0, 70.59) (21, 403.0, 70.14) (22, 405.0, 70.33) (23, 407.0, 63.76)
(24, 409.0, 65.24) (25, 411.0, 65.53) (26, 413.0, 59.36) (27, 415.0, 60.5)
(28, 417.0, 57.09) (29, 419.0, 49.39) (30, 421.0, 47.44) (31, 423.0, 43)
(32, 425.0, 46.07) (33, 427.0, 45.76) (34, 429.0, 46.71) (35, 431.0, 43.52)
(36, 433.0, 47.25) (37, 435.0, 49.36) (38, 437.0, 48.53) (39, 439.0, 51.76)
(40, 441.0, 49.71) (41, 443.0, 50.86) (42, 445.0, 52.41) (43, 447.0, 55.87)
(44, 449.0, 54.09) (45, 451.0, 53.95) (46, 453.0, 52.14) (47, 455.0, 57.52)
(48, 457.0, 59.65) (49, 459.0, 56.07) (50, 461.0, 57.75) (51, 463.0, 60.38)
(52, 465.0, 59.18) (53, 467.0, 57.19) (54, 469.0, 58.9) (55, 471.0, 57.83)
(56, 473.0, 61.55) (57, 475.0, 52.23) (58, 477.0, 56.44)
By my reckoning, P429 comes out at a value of -0.70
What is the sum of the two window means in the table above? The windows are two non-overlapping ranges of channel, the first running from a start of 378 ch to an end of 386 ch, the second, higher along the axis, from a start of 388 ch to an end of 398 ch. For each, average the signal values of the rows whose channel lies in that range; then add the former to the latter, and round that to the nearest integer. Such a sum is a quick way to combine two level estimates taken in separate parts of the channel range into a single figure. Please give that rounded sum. 150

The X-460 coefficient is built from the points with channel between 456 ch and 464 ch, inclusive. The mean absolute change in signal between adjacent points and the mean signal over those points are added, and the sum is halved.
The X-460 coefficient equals 30.5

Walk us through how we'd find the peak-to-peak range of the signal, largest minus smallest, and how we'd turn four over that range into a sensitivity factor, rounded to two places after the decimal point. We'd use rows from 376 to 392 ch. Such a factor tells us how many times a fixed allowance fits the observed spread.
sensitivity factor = 0.32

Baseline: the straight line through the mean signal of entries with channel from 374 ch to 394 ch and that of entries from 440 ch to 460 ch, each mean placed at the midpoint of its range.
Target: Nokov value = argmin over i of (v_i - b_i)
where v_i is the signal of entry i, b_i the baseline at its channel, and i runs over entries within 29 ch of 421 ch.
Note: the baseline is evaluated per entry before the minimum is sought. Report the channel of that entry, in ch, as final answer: 423.0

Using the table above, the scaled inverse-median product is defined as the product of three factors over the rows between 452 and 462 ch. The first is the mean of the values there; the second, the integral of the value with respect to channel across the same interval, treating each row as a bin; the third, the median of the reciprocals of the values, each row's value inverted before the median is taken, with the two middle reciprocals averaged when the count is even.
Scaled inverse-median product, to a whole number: 557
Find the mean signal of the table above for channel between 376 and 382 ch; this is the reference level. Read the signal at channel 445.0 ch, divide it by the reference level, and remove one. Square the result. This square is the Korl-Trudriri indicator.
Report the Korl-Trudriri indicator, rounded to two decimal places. 0.10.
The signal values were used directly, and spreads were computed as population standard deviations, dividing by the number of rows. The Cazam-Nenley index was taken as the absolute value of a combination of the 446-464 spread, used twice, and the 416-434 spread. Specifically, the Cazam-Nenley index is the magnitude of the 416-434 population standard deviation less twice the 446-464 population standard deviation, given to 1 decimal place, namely 1.2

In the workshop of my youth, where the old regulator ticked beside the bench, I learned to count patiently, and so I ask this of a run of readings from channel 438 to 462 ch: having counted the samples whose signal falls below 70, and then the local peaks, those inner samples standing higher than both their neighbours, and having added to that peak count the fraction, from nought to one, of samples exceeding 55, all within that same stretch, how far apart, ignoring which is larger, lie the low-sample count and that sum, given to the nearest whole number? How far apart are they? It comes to 10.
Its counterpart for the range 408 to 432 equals 8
